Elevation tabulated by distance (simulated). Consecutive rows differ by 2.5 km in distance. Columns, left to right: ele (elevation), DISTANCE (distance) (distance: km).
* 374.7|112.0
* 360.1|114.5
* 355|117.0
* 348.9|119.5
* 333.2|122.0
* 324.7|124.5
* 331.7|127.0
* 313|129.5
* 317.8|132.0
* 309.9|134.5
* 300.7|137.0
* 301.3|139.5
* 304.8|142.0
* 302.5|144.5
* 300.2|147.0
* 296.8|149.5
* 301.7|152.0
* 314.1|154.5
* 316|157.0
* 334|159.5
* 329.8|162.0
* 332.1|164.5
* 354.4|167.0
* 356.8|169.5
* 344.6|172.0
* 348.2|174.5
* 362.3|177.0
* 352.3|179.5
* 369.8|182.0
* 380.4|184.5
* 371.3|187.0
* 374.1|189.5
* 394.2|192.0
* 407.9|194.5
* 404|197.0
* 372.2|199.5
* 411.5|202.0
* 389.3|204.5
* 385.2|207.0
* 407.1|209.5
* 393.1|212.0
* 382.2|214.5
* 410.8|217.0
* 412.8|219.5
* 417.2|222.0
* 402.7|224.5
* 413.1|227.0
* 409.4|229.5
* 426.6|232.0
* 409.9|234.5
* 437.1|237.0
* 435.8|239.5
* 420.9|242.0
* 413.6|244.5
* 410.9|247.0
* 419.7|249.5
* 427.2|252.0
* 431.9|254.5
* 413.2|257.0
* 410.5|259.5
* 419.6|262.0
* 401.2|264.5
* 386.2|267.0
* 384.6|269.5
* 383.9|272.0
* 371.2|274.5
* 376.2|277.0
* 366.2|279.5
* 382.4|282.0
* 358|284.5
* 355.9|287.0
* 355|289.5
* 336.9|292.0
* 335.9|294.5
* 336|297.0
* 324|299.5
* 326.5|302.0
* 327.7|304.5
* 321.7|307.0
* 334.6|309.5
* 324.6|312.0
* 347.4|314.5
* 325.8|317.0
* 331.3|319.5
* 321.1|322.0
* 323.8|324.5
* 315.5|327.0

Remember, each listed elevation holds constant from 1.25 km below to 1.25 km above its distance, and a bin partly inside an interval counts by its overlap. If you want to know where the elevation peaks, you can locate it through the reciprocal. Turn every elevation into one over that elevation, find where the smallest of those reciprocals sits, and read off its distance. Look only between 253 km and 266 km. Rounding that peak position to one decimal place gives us 254.5 km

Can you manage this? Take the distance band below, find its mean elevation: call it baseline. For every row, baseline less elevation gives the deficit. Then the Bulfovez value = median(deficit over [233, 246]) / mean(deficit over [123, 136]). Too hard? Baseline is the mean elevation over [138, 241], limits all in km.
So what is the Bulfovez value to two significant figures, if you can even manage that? -1.0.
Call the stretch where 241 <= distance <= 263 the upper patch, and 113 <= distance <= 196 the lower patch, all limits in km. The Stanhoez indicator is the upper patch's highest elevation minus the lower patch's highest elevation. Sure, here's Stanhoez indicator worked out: 24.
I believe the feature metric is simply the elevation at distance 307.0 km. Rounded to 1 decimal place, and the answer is 321.7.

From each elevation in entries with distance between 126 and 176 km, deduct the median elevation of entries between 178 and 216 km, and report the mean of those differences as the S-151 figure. -65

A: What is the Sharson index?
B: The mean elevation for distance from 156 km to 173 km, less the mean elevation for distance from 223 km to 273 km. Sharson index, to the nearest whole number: -75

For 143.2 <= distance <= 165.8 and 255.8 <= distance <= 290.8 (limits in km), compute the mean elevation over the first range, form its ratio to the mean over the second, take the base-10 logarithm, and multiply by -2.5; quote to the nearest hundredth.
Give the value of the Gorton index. 0.22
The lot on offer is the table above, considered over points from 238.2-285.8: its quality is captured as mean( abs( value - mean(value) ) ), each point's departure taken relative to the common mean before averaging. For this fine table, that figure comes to 21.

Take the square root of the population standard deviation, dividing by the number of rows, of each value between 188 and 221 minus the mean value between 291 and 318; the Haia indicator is 3.7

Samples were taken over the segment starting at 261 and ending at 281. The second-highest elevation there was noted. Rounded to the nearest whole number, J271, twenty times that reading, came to 8024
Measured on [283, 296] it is 7118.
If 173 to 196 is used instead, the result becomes 7884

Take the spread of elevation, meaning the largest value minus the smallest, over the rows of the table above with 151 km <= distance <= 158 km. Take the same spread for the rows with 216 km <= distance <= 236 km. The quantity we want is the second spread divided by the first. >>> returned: 1.67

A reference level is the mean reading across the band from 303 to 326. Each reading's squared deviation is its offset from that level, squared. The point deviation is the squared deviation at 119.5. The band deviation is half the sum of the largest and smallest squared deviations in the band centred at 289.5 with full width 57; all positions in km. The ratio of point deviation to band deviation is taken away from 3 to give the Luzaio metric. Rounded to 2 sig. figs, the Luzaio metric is 2.9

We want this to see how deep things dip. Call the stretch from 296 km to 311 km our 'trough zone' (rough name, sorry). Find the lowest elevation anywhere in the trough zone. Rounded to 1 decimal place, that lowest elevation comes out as 321.7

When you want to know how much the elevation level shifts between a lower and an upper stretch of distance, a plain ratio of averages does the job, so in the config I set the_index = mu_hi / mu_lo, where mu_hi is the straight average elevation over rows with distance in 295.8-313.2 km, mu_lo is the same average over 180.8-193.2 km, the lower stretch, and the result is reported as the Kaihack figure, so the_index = 0.87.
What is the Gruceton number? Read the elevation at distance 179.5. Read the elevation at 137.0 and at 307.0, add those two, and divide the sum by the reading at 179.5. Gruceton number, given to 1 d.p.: 1.8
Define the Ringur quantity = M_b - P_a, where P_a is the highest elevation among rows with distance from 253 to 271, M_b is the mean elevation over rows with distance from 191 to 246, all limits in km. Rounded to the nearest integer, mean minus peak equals -25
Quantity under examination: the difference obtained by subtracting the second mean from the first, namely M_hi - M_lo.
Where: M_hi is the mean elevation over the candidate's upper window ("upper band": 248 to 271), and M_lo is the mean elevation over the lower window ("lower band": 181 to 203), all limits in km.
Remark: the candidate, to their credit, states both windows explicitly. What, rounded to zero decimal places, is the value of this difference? 23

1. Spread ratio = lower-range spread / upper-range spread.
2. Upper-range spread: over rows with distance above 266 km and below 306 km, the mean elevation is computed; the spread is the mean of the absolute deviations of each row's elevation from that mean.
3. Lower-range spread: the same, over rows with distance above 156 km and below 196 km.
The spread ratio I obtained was 1.0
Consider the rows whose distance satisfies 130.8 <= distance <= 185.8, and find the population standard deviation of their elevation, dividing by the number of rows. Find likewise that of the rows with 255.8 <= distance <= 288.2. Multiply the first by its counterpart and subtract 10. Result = 497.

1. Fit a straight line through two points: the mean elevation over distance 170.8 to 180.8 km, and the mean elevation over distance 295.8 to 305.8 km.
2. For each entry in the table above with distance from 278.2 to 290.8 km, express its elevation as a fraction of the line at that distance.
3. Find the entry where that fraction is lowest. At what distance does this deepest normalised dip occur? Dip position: 289.5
